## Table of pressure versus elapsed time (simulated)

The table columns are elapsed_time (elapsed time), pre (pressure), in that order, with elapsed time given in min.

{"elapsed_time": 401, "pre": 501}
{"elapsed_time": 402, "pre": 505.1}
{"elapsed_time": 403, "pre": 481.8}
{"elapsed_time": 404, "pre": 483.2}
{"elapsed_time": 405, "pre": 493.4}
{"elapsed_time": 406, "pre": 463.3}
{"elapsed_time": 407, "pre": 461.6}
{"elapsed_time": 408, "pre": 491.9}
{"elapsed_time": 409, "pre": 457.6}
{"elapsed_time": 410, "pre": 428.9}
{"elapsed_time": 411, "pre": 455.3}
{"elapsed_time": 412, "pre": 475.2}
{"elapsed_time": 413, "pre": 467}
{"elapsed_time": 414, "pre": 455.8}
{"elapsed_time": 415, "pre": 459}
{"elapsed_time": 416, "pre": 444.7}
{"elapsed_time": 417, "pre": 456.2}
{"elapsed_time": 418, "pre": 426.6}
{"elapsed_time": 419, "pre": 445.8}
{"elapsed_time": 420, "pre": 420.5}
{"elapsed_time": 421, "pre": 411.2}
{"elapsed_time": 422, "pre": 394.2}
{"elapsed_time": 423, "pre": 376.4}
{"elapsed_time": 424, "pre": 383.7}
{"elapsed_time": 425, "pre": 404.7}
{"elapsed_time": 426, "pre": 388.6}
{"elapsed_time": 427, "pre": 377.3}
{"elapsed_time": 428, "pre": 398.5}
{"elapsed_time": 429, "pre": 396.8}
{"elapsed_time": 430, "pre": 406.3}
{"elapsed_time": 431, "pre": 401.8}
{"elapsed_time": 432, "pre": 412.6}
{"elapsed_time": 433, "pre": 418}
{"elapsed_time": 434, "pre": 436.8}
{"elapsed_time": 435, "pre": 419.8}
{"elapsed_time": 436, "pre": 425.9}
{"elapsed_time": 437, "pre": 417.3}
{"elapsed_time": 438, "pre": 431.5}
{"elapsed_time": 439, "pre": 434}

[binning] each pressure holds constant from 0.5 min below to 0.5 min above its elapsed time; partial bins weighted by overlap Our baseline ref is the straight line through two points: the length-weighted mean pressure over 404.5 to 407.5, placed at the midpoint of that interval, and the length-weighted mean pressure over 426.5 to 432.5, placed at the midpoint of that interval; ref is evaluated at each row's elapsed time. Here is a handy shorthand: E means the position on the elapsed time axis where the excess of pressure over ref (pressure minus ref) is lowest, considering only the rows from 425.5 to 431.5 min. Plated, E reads 427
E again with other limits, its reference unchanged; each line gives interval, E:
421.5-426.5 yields 423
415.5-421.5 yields 421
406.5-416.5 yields 410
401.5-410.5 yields 410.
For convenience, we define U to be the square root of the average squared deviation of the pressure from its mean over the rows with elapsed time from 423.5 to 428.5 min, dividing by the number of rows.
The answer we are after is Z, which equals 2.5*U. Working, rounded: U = 10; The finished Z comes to 25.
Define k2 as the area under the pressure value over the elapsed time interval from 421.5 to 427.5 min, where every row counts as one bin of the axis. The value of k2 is 2325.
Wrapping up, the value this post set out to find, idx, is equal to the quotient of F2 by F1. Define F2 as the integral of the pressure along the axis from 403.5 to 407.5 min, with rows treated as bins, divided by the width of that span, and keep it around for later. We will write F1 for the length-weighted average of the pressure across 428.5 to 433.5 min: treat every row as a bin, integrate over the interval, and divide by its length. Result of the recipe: 1.17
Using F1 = 407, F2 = 475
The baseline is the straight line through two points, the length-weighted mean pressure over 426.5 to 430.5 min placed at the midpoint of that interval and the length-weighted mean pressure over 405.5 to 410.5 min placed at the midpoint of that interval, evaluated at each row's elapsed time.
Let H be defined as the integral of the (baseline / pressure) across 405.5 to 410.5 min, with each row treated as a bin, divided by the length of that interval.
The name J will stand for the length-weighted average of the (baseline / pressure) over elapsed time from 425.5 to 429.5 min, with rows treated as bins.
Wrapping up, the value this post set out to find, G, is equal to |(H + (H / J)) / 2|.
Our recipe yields 0.99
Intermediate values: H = 1.00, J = 1.02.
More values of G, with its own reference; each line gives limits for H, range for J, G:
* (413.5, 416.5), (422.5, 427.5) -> 0.94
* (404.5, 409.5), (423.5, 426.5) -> 0.96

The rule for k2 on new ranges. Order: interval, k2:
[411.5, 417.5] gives 2758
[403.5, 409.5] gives 2851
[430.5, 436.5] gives 2515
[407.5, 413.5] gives 2776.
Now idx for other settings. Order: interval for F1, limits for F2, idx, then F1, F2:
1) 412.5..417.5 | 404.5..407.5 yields 1.04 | 457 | 473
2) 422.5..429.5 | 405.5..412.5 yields 1.19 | 389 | 462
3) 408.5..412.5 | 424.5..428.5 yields 0.86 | 454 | 392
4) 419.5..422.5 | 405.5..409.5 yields 1.15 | 409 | 469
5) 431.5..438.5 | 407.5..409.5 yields 1.12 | 423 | 475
